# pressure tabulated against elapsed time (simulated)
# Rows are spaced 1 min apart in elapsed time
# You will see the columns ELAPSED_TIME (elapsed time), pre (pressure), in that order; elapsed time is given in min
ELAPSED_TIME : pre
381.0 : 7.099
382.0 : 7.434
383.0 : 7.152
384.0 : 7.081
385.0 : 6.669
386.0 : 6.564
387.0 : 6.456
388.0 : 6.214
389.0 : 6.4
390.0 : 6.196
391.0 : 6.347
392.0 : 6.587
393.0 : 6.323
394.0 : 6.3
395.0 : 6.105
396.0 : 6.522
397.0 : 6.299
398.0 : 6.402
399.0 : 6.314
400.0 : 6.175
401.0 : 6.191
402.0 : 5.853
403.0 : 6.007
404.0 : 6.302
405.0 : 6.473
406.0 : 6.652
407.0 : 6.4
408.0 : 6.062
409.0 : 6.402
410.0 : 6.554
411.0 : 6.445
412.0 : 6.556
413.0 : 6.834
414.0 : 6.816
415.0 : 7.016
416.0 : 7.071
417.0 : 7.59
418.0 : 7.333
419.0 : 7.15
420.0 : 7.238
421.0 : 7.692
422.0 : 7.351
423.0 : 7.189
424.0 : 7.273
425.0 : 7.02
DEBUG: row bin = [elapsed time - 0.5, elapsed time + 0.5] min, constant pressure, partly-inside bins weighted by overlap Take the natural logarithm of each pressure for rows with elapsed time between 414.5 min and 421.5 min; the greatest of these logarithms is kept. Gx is 2.04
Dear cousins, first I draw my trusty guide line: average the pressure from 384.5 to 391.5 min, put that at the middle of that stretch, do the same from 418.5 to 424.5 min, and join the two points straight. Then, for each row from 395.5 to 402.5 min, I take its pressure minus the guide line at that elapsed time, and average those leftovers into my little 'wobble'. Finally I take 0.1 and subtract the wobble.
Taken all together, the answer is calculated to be 0.55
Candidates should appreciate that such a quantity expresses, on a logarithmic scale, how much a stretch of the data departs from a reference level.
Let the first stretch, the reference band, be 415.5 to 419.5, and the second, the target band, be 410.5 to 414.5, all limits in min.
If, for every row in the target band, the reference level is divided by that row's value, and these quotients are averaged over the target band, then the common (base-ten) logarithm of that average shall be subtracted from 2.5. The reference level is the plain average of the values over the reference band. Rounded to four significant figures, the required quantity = 2.461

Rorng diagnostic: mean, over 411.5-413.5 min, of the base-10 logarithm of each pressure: 0.83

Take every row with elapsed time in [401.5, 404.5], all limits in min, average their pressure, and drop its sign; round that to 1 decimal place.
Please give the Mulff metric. 6.1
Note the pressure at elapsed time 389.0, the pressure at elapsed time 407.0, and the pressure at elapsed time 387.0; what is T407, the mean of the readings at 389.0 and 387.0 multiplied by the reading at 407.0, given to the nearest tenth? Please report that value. 41.1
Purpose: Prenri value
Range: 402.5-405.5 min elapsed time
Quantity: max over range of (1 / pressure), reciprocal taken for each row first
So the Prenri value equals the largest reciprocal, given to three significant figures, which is 0.166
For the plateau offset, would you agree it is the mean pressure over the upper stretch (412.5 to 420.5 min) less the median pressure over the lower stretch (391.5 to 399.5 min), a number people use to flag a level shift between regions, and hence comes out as 0.8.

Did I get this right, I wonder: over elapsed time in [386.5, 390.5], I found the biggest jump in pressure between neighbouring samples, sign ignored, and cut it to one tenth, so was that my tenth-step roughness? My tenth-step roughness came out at 0.024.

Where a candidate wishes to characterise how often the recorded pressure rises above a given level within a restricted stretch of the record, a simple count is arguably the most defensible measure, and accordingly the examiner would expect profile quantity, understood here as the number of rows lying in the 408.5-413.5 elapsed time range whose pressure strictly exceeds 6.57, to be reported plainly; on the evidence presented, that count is 1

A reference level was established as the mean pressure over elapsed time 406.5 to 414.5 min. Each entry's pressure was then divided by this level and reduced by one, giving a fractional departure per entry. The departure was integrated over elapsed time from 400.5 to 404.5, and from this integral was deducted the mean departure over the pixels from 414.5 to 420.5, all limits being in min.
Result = -0.37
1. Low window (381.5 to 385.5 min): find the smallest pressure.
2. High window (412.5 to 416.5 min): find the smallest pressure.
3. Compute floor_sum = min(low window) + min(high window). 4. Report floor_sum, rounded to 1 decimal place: 13.5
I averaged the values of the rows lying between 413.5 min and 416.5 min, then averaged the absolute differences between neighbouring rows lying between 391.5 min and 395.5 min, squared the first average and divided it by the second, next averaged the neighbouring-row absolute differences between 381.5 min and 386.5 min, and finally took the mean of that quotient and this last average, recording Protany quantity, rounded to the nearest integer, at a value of 151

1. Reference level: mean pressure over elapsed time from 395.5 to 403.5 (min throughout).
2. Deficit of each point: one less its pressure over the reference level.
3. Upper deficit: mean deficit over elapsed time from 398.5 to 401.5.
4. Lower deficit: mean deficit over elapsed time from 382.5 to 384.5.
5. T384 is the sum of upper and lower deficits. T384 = -0.15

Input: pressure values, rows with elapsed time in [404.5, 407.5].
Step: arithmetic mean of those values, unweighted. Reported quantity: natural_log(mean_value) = 1.87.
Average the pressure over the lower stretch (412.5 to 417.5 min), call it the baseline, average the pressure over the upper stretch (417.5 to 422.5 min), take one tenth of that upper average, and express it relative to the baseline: 0.104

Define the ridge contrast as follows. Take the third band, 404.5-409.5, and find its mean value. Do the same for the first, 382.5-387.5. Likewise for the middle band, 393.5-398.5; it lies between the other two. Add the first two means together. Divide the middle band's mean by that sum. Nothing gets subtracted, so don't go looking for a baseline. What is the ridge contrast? 0.480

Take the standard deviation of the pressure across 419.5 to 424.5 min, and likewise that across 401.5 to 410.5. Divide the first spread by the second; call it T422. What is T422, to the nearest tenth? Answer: 0.7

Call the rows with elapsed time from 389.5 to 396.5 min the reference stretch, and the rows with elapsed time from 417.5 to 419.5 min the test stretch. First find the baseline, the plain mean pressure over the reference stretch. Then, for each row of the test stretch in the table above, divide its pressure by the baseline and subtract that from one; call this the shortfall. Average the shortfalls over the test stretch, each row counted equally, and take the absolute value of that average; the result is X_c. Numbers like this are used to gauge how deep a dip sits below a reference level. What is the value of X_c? 0.142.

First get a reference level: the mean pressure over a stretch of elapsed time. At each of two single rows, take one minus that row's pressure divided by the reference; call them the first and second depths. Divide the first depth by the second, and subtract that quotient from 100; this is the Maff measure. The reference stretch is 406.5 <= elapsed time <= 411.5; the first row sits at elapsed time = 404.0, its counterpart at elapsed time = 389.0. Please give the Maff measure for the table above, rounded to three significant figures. 103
